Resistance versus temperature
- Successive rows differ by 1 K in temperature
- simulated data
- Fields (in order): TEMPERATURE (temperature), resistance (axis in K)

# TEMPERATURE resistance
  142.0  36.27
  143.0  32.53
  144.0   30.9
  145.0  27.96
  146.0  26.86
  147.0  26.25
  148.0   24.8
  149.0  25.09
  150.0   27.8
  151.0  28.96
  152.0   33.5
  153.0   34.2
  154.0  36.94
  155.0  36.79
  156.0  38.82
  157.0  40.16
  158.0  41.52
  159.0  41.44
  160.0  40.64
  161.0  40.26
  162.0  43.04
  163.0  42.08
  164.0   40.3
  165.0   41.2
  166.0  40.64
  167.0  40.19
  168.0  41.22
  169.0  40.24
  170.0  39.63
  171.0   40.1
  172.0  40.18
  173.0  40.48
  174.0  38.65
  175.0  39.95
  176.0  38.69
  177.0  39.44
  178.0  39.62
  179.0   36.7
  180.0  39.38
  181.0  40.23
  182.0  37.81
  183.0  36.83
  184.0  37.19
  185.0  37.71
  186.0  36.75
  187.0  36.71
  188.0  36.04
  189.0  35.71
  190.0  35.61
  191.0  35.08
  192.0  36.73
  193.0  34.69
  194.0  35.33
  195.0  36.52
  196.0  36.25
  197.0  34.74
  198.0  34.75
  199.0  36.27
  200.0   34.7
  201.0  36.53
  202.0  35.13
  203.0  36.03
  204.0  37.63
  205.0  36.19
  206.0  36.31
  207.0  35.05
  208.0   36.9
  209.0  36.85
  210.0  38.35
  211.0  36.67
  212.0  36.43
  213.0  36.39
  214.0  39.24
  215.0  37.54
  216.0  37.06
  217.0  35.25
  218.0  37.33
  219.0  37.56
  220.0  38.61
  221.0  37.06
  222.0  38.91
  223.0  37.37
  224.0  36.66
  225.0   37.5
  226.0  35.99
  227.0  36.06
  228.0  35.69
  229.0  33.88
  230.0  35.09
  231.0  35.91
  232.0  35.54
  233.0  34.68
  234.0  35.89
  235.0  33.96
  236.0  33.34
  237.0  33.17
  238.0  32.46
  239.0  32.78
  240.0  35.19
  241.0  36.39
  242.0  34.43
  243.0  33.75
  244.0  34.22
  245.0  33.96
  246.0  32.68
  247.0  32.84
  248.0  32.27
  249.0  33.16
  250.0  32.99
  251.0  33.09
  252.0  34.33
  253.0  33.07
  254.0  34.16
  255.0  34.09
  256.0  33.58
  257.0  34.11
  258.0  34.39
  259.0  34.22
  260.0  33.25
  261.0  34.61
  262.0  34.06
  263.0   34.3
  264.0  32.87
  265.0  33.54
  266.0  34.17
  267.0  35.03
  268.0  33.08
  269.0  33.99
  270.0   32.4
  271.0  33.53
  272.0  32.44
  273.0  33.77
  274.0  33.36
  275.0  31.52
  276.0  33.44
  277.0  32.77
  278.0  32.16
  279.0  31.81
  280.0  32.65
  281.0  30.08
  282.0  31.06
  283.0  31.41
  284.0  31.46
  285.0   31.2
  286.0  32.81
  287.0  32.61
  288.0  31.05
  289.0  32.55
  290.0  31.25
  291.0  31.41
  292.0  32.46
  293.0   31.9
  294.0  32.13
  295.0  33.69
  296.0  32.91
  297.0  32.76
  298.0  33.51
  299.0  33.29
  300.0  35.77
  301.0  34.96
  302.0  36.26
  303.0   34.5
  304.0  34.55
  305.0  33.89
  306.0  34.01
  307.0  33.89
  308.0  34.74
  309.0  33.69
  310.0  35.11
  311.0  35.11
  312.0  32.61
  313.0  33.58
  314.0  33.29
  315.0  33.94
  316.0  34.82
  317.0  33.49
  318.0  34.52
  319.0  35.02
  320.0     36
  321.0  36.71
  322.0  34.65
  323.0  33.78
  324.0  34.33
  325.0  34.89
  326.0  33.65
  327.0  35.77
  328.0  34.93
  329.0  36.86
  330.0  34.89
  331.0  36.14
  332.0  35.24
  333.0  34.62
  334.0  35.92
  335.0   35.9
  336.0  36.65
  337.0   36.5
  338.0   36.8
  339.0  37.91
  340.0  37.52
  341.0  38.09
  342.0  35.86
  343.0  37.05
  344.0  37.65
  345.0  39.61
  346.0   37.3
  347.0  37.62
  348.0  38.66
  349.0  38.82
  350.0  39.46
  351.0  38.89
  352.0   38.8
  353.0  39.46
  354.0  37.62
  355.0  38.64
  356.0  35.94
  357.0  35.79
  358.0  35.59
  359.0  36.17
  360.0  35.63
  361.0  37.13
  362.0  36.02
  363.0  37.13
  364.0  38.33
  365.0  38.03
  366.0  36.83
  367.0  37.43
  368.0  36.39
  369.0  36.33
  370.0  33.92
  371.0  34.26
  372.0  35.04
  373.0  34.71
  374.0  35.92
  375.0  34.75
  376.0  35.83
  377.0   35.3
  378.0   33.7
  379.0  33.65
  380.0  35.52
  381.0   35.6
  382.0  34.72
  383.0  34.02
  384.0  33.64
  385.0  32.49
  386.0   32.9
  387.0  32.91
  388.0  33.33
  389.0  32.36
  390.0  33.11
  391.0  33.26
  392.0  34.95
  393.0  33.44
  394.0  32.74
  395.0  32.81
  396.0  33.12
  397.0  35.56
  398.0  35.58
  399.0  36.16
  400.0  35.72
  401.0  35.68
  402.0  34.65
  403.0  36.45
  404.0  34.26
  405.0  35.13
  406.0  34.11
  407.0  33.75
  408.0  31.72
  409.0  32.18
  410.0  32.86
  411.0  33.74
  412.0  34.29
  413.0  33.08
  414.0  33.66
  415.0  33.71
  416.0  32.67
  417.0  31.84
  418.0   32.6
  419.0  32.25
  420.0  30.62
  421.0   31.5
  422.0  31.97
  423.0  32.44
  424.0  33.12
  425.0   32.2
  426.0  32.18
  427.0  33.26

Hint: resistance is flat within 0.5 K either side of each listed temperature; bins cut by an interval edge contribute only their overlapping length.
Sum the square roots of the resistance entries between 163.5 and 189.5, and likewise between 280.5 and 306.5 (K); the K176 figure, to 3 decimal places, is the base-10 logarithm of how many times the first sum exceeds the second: 0.037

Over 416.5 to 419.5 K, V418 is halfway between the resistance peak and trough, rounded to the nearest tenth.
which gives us 32.2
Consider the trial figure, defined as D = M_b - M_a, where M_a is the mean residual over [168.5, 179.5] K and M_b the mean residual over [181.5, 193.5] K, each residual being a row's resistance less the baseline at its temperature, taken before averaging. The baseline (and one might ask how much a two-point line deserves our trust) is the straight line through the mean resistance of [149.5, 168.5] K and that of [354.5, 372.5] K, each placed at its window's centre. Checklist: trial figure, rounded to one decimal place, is -2.9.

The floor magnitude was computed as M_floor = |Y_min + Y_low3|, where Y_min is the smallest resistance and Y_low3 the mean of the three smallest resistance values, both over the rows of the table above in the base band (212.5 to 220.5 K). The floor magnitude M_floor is 71.5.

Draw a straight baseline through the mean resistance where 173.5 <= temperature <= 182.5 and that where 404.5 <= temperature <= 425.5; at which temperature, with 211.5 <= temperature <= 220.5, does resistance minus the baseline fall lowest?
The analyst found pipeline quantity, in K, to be 217.0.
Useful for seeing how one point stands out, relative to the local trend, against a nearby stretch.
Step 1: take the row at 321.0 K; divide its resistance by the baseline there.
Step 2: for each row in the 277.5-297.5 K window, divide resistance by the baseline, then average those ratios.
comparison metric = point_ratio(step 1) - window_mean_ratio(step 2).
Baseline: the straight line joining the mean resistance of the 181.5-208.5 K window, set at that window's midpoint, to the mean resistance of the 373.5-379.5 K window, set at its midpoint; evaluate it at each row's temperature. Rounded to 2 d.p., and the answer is 0.14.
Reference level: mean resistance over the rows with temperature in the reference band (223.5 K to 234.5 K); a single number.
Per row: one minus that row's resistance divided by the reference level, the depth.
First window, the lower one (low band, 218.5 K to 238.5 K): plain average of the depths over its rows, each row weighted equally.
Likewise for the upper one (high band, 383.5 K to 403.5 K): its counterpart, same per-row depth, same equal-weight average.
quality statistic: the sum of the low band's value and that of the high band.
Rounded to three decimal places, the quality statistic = 0.045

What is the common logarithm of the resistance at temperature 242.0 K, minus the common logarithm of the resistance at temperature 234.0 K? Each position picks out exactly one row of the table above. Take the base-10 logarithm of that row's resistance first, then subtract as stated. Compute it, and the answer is -0.018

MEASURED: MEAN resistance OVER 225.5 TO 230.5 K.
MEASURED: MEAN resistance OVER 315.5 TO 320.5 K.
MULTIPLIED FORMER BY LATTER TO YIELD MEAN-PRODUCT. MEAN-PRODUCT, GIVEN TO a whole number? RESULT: 1229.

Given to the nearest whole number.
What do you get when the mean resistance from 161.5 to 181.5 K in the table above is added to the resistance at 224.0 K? 77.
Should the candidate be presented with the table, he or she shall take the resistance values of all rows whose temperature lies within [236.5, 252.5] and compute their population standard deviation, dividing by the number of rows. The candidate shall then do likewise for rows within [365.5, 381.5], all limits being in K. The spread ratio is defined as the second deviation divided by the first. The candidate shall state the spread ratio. 1.0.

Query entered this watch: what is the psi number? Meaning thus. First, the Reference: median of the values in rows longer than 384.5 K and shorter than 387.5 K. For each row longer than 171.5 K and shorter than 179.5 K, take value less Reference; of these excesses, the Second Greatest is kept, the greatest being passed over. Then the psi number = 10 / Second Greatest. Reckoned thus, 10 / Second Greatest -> 1.4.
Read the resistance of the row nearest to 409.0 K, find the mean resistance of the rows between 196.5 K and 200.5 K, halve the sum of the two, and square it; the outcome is 1132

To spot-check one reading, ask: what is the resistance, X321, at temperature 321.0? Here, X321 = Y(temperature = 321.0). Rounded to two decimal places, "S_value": 36.71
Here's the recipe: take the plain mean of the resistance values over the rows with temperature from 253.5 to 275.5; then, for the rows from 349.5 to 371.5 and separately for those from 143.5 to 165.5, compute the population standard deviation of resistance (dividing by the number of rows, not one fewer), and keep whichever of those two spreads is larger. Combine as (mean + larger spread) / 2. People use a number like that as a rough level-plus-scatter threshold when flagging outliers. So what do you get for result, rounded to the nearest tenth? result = 20.0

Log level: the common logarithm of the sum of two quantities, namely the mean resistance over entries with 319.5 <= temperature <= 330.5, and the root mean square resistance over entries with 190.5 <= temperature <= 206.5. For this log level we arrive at 1.85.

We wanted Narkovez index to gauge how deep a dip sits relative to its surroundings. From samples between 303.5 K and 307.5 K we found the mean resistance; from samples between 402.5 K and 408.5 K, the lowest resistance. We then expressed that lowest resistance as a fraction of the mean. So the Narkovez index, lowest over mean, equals 0.93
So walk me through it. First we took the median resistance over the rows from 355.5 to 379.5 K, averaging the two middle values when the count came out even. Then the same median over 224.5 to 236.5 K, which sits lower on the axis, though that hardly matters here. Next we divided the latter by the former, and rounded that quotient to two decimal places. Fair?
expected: 0.99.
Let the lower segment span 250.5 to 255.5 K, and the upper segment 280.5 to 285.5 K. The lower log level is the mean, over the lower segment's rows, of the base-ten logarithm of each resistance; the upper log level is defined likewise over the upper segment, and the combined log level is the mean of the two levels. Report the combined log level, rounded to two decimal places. 1.51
